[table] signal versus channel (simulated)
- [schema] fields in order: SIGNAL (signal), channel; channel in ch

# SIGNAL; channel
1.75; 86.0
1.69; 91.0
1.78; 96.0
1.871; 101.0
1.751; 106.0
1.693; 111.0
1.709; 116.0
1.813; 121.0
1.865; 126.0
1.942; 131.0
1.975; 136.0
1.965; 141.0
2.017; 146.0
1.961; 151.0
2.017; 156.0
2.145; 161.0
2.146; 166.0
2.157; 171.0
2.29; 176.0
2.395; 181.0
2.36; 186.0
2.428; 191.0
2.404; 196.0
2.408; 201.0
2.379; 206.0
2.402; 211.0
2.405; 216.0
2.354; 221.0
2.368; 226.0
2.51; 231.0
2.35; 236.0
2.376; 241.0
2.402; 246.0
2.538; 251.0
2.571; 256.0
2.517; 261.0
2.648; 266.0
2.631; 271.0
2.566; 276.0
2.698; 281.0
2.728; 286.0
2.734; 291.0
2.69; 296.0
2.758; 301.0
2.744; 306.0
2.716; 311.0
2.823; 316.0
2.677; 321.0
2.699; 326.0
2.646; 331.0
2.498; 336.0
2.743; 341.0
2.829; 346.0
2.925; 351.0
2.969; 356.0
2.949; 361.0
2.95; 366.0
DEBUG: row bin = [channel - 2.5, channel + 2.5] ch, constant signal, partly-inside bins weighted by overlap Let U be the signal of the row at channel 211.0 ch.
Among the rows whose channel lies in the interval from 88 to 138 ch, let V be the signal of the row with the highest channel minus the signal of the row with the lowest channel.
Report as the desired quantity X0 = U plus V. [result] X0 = 2.7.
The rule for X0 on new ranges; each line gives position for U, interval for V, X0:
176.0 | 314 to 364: 2.4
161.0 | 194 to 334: 2.4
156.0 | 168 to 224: 2.2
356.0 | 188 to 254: 3.1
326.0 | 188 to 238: 2.6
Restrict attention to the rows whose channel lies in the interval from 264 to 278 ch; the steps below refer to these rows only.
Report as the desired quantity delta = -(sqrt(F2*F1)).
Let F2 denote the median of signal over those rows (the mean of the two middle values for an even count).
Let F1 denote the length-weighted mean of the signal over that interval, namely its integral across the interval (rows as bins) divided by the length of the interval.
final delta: -2.62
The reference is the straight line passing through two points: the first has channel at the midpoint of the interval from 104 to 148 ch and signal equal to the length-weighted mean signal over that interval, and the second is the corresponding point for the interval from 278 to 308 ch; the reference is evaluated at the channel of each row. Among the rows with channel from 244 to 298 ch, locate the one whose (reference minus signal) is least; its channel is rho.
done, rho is 266.0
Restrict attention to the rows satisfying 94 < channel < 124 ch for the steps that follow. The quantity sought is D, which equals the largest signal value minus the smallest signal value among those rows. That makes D 0.18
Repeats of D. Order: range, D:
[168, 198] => 0.27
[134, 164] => 0.18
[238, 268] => 0.27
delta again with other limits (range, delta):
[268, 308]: -2.70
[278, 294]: -2.72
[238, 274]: -2.53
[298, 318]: -2.75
